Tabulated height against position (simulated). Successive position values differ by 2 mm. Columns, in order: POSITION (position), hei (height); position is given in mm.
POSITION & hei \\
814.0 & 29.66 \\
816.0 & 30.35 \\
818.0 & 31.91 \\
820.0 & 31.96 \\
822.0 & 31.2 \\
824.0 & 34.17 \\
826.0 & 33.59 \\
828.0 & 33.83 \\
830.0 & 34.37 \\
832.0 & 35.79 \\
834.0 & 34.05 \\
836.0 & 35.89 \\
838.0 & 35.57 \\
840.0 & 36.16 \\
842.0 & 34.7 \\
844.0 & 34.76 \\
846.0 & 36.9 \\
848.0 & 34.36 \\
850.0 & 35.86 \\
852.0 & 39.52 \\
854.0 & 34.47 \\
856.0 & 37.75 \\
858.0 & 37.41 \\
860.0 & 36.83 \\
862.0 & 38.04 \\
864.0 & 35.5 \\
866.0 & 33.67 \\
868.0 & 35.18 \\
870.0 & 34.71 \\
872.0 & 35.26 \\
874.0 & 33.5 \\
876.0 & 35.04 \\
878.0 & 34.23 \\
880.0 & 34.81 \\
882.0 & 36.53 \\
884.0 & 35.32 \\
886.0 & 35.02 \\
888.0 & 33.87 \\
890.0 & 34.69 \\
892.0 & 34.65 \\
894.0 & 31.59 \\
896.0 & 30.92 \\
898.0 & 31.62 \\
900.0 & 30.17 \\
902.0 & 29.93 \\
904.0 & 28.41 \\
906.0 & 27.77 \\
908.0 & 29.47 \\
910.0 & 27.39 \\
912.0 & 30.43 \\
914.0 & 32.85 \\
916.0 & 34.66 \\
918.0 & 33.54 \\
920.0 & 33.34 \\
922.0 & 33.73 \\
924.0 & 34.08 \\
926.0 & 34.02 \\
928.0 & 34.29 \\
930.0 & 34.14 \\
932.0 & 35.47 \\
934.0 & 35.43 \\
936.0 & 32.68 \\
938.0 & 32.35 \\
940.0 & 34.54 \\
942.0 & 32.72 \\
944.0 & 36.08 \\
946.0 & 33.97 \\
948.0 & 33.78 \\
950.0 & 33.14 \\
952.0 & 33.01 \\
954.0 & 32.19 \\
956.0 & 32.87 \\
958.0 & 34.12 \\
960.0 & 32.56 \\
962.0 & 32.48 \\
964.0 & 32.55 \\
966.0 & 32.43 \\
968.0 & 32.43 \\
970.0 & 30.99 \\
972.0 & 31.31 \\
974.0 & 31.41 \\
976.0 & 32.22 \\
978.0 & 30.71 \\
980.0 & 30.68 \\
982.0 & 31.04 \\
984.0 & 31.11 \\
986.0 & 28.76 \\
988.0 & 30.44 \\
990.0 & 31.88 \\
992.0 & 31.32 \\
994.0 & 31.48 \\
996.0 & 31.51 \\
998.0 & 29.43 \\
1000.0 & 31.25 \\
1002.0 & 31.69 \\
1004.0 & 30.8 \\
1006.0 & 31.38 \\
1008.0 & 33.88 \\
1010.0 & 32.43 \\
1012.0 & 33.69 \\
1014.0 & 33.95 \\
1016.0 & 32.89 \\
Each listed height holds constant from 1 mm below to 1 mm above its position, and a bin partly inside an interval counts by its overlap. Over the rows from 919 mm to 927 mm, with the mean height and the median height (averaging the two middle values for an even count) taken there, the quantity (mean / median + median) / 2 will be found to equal 17.4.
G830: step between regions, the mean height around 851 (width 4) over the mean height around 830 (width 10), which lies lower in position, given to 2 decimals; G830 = 1.10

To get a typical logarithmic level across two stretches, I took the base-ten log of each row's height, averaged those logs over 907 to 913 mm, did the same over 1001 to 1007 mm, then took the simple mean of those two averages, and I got 1.48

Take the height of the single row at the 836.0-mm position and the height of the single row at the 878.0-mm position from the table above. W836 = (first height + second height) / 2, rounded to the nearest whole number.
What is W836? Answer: 35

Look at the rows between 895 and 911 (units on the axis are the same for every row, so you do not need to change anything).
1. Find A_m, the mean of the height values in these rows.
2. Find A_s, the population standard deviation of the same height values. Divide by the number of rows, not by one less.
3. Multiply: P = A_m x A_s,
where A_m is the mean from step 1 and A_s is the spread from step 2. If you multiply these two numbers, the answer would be 41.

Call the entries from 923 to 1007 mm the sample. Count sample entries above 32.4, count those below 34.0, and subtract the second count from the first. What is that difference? -12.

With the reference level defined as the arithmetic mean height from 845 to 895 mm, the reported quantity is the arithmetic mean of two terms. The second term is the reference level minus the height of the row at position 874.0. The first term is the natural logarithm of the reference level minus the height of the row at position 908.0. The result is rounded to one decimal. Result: 1.8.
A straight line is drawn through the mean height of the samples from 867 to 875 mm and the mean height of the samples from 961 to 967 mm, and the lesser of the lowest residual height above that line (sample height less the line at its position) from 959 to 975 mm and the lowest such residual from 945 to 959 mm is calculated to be -1.4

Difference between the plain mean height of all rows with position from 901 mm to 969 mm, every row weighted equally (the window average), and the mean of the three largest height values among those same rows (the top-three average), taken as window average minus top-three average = -2.9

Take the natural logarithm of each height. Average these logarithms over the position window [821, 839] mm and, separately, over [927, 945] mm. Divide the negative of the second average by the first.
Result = -1.00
